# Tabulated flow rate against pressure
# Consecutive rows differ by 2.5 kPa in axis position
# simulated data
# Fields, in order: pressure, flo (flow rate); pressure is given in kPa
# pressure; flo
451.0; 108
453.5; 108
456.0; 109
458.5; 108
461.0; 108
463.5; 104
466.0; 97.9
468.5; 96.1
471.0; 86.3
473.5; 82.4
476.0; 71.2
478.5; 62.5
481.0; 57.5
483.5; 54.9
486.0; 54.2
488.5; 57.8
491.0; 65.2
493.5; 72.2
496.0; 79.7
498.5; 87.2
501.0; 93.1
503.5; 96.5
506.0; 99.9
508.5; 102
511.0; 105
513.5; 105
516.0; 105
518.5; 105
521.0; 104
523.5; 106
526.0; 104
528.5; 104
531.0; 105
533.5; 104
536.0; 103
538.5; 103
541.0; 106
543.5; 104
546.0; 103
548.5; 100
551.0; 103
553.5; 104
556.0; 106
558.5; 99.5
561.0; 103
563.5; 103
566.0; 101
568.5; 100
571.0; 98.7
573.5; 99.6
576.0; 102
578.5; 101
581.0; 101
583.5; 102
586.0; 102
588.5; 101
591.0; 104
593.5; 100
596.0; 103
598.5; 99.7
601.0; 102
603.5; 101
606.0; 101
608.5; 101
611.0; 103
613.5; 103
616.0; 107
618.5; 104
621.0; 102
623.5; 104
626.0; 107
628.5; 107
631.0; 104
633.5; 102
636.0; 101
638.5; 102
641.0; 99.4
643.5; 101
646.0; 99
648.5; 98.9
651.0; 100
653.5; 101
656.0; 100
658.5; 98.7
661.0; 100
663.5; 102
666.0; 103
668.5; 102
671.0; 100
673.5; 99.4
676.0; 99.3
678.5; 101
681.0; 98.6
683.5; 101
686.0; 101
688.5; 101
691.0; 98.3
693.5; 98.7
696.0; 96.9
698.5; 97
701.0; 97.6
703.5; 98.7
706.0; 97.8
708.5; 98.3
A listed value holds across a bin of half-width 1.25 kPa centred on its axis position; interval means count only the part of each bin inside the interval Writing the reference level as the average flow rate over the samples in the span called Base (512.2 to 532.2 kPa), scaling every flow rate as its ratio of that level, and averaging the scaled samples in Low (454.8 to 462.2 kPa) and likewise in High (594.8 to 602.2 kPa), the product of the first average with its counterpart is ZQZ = 1.00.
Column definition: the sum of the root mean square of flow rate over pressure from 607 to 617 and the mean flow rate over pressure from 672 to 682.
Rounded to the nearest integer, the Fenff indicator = 203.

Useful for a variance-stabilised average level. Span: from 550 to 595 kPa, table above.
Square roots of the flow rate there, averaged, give 10.1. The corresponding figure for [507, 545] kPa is 10.2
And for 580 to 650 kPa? 10.1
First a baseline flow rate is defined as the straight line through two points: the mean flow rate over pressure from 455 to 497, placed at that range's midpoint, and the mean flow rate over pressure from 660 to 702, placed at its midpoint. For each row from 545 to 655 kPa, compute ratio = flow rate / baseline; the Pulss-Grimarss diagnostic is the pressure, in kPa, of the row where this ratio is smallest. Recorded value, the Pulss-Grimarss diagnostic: 648.5 kPa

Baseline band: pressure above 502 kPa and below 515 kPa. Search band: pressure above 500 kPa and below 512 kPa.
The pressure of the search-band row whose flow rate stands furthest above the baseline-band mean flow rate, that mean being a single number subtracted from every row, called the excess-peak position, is 511.0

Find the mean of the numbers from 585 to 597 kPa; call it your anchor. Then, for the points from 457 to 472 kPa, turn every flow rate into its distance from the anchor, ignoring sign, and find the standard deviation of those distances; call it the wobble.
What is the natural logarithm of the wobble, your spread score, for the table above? 1.5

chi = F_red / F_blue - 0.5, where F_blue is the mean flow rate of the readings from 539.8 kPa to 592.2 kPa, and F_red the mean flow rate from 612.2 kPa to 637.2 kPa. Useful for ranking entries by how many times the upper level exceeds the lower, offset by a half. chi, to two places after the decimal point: 0.52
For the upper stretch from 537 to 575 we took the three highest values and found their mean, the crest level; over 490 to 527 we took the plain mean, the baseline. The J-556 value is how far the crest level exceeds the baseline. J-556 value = 10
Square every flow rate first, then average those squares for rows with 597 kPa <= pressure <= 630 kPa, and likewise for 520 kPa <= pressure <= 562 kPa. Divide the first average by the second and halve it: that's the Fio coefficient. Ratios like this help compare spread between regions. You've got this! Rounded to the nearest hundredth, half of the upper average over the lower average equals 0.50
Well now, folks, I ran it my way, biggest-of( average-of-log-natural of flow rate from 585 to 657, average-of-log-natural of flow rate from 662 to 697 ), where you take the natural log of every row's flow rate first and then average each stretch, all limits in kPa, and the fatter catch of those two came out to 4.625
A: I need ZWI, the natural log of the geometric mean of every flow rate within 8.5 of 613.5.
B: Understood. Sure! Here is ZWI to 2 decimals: 4.63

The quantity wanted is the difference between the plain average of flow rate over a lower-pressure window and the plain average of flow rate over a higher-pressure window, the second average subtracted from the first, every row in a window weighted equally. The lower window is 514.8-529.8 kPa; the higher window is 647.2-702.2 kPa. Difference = 4.9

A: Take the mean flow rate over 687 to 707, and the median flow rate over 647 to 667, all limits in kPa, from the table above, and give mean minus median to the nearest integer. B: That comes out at -2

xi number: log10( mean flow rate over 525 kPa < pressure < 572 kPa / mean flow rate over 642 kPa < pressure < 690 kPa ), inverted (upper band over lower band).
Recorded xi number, -0.01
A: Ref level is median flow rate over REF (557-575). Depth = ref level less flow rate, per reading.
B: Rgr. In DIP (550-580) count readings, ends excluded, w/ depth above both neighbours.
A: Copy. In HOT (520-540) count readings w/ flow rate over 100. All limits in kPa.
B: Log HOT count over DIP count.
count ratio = 4.00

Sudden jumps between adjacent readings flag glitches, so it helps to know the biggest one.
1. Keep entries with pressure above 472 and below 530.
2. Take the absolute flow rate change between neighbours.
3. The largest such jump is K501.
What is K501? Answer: 11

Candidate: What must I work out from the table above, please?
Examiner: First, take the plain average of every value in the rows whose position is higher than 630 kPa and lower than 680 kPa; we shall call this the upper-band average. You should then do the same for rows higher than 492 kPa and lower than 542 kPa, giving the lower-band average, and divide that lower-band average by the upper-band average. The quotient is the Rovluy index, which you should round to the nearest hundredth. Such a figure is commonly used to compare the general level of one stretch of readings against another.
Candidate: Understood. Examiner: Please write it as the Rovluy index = 0.99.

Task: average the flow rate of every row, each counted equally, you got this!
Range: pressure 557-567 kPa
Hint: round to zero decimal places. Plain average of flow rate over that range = 102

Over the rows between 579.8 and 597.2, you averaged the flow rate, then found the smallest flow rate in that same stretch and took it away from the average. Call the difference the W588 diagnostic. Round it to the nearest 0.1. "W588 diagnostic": 1.9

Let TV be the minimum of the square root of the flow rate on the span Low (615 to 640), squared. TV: 101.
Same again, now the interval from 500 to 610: 93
